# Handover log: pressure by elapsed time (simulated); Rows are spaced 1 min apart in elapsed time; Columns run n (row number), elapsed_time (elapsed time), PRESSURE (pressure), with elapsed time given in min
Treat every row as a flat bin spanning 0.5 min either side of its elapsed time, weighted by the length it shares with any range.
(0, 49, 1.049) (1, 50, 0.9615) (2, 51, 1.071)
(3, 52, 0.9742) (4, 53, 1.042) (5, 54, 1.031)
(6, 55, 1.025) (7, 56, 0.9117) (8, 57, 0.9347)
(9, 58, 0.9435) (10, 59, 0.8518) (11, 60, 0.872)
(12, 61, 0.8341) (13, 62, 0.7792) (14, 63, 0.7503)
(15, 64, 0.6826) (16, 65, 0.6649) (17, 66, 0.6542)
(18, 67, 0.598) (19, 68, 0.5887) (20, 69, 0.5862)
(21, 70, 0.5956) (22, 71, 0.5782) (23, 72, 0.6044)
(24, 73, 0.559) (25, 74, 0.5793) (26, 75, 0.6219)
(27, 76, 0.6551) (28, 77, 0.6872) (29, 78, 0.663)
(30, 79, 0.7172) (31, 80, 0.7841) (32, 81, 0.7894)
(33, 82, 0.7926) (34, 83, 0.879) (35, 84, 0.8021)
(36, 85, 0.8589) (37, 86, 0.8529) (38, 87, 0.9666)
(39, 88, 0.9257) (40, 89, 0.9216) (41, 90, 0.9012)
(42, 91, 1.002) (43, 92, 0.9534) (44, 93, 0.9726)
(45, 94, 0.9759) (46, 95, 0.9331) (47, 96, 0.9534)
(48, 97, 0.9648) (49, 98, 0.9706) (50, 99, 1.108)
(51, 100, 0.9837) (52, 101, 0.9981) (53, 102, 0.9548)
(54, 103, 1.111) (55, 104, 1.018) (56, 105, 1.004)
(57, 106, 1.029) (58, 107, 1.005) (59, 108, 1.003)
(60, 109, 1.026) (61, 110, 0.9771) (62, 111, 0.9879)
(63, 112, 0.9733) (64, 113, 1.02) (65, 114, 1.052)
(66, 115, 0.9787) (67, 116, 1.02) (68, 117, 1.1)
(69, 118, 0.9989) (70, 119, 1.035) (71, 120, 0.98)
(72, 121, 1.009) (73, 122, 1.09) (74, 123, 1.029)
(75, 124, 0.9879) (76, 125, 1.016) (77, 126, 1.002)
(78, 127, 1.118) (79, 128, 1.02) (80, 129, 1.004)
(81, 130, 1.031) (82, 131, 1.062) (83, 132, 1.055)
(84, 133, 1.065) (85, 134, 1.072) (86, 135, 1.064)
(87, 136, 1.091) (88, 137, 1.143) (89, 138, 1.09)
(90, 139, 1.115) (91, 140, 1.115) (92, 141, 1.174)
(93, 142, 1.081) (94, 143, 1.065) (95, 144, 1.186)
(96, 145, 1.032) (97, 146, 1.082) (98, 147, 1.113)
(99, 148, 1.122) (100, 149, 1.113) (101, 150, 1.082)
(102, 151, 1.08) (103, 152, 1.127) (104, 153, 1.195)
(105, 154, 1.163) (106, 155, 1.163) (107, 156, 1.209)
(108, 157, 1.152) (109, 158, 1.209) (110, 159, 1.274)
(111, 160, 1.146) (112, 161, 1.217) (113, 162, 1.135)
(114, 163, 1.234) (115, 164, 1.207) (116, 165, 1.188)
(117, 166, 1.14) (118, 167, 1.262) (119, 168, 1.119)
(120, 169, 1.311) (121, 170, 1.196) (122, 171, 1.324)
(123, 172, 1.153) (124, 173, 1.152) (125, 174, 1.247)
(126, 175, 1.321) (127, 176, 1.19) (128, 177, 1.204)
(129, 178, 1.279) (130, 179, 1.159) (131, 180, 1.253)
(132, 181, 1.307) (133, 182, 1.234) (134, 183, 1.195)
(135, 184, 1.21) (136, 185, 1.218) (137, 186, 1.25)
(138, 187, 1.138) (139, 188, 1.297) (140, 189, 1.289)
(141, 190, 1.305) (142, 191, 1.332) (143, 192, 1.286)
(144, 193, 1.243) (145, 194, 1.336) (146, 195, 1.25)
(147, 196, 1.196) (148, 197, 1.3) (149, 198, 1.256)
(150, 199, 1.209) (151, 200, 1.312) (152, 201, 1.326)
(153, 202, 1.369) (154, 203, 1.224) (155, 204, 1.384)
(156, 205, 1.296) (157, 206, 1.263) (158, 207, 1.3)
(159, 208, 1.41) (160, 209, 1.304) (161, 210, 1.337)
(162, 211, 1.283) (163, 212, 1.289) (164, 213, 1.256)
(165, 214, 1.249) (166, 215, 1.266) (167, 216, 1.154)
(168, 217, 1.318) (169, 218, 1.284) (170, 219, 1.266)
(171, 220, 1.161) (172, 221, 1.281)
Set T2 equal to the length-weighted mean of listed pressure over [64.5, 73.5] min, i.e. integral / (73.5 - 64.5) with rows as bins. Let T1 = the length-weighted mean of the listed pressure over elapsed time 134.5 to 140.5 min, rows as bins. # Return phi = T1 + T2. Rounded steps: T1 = 1.10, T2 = 0.60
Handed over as 1.7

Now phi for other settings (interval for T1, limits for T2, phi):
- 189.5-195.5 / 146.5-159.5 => 2.4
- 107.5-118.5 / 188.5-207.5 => 2.3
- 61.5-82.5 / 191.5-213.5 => 2.0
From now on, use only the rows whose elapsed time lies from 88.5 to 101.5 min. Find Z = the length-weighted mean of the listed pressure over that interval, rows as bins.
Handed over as 0.97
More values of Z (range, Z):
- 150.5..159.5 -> 1.17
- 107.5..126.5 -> 1.02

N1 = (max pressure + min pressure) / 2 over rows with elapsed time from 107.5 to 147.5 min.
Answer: 1.08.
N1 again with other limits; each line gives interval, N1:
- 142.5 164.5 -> 1.15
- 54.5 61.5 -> 0.93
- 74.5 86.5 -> 0.75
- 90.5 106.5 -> 1.02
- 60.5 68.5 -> 0.71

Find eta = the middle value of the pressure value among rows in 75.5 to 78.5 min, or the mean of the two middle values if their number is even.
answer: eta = 0.66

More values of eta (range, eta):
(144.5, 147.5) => 1.08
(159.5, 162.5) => 1.15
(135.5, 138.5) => 1.09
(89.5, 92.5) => 0.95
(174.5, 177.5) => 1.20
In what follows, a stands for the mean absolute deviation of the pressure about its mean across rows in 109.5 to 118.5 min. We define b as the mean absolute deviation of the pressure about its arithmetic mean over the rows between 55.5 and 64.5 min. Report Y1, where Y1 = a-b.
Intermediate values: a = 0.032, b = 0.070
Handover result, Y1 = -0.038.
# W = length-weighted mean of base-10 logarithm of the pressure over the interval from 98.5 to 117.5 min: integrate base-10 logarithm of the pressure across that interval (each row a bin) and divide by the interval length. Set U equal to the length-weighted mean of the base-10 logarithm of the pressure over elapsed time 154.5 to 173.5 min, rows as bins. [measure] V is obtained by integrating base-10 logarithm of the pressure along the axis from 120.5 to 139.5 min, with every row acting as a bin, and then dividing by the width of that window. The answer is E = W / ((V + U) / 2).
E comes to 0.1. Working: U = 0.079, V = 0.02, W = 0.01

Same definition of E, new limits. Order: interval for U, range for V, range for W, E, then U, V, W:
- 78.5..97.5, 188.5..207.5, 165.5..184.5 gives 3.0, -0.051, 0.11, 0.09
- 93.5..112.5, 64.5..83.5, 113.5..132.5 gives -0.1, -0.001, -0.18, 0.01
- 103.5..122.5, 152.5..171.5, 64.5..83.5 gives -4.2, 0.007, 0.08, -0.18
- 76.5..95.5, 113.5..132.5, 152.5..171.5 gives -2.9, -0.068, 0.01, 0.08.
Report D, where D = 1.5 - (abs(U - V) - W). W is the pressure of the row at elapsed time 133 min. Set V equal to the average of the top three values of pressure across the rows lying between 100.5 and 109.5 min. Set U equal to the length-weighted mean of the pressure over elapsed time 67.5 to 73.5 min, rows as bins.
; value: 2.10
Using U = 0.59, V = 1.1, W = 1.065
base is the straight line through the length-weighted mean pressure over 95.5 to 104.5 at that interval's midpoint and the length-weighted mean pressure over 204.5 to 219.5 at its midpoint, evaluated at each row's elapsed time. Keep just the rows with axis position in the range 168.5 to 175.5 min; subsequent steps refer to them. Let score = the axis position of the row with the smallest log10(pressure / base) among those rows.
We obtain 173 min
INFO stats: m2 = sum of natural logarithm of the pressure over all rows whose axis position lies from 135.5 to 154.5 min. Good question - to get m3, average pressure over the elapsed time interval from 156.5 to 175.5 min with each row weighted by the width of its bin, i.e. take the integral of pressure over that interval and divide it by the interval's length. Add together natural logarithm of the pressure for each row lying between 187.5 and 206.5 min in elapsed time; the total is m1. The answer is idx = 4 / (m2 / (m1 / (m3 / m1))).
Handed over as 37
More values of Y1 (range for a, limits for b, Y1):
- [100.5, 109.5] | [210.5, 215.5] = 0.012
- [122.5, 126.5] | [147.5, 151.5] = -0.004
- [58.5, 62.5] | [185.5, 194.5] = -0.016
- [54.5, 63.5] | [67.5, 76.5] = 0.047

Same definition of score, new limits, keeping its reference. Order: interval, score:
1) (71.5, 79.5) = 73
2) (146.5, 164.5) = 151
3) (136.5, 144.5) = 143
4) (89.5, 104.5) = 90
